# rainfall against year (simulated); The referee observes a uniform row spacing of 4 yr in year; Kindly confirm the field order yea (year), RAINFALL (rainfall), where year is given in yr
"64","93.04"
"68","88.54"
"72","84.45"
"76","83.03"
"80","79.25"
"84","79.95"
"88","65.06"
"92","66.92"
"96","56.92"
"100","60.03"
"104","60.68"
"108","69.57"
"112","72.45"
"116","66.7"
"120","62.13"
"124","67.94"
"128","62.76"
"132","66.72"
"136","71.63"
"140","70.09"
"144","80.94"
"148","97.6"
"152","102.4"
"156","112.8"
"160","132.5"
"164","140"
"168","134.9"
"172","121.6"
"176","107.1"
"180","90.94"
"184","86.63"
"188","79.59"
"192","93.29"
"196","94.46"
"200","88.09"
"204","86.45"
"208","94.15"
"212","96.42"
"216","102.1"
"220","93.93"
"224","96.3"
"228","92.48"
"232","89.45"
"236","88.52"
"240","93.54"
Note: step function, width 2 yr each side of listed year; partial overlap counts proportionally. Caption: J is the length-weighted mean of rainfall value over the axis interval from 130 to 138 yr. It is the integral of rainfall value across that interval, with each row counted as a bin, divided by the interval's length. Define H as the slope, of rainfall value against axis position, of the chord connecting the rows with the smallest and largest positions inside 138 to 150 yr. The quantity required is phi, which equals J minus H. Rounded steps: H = 3.4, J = 69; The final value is 66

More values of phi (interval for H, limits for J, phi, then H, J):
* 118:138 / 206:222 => 96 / 0.6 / 97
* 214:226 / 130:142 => 70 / -0.7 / 69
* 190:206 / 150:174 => 125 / -0.6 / 124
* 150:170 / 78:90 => 73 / 2.0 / 75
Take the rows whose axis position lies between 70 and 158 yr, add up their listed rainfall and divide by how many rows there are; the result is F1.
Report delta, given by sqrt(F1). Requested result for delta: 8.6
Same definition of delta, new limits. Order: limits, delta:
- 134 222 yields 9.9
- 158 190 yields 10.6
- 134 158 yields 9.4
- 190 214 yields 9.6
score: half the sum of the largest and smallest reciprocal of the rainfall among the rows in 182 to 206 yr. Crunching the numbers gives 0.0116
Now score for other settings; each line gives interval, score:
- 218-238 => 0.0108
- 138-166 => 0.0107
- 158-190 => 0.0099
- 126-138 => 0.0149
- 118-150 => 0.0132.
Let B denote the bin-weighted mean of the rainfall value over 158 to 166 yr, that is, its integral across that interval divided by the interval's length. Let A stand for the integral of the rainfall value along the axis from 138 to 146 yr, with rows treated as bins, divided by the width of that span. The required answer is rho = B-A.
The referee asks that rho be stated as 61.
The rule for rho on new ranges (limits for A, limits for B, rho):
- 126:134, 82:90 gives 8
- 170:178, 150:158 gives -7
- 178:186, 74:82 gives -8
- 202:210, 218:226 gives 5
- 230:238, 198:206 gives -2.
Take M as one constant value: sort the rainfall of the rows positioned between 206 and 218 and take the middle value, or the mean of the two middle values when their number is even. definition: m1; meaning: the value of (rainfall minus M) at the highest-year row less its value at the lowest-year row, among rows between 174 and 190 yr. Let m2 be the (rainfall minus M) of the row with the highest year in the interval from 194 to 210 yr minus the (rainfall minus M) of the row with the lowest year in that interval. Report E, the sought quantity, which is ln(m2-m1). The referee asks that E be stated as 3.3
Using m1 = -28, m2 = 0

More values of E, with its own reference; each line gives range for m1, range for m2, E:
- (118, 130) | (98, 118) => 1.8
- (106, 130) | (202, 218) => 3.1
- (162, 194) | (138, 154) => 4.4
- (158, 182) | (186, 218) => 4.2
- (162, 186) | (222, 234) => 3.8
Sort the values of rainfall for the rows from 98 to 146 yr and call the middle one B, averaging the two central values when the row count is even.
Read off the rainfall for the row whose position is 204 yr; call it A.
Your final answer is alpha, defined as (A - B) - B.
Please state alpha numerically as -48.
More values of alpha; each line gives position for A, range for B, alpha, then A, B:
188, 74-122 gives -54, 79.59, 66.8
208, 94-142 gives -39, 94.15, 66.7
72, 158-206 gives -103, 84.45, 93.9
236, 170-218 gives -99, 88.52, 93.7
